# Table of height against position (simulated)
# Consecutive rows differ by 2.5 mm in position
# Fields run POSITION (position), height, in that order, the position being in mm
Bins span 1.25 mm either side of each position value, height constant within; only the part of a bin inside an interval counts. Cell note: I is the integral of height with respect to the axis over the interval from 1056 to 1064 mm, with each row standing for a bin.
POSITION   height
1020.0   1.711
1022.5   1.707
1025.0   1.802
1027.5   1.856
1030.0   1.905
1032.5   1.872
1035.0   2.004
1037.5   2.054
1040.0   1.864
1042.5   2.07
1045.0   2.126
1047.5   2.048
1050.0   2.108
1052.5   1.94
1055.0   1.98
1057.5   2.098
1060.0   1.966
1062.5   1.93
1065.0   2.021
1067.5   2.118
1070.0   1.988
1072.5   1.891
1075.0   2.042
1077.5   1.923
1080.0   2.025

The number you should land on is 16.0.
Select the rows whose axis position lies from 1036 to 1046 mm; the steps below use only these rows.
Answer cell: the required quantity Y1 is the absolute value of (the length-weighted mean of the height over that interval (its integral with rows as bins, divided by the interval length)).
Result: 2.03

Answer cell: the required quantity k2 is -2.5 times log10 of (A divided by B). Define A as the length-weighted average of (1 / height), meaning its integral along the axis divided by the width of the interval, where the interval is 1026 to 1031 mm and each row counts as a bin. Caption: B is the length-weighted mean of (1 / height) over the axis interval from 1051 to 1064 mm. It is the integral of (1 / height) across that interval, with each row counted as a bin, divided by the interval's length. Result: -0.06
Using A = 0.533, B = 0.504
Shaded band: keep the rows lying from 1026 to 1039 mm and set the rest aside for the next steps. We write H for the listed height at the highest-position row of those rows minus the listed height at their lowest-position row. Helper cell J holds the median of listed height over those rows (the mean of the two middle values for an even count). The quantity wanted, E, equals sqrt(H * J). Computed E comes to 0.61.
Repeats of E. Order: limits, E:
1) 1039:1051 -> 0.71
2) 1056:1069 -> 0.20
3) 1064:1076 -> 0.21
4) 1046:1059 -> 0.32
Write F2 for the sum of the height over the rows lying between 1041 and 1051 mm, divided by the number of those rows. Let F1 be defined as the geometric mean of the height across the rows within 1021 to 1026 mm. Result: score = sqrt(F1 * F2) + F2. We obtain 4.00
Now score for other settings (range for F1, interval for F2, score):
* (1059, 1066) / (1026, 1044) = 3.91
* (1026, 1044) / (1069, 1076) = 3.93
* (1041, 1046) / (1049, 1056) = 4.06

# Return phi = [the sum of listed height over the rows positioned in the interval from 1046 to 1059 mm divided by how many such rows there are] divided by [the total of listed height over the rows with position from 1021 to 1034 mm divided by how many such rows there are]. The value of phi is 1.11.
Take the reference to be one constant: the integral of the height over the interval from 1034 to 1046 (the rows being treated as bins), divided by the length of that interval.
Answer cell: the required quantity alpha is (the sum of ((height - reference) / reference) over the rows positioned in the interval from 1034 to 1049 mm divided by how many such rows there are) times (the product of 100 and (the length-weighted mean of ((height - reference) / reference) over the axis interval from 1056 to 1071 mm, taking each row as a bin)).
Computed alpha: 0.000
